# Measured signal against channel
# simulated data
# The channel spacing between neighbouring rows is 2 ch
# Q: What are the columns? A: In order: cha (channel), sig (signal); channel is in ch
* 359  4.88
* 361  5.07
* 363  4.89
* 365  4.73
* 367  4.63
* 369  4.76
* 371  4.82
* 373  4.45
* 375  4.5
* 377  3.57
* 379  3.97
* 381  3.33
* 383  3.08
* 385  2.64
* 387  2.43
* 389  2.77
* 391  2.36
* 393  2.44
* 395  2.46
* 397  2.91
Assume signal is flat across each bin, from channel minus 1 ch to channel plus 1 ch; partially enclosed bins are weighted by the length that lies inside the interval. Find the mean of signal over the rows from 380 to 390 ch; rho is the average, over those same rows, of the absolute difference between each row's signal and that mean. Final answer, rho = 0.28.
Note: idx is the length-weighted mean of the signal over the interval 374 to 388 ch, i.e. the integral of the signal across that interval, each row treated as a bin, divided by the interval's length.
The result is 3.4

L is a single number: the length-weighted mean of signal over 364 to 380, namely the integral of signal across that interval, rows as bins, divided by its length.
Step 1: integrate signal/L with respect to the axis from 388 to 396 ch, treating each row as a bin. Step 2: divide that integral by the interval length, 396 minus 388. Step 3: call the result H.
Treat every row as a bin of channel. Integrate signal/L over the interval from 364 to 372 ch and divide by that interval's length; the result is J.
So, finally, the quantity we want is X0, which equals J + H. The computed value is 1.6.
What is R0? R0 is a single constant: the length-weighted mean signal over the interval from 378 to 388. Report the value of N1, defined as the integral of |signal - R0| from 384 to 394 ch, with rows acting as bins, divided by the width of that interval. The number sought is 0.56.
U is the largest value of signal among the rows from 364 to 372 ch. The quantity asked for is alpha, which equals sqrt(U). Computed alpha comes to 2.20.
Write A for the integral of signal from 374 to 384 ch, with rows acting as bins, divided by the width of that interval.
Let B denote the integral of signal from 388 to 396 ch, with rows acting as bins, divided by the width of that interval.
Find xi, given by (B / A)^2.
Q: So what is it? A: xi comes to 0.46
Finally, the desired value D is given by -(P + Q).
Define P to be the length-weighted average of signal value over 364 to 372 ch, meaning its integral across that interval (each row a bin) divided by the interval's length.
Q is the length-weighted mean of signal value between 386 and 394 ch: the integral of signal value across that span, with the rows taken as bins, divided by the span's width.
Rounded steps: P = 4.7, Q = 2.5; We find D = -7.2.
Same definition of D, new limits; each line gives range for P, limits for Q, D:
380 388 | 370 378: -7.2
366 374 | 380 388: -7.5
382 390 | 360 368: -7.6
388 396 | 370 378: -6.8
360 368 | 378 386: -8.1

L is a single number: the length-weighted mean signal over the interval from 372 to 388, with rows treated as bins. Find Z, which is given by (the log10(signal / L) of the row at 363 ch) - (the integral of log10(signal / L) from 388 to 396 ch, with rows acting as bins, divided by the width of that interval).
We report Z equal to 0.29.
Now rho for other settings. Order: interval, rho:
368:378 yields 0.34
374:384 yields 0.44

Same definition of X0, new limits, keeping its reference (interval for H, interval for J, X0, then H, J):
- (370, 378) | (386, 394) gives 1.5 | 0.98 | 0.56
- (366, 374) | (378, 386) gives 1.8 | 1.05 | 0.73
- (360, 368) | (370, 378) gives 2.1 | 1.09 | 0.98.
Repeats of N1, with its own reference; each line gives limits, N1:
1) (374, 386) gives 0.58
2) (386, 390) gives 0.49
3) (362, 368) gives 1.66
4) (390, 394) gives 0.69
